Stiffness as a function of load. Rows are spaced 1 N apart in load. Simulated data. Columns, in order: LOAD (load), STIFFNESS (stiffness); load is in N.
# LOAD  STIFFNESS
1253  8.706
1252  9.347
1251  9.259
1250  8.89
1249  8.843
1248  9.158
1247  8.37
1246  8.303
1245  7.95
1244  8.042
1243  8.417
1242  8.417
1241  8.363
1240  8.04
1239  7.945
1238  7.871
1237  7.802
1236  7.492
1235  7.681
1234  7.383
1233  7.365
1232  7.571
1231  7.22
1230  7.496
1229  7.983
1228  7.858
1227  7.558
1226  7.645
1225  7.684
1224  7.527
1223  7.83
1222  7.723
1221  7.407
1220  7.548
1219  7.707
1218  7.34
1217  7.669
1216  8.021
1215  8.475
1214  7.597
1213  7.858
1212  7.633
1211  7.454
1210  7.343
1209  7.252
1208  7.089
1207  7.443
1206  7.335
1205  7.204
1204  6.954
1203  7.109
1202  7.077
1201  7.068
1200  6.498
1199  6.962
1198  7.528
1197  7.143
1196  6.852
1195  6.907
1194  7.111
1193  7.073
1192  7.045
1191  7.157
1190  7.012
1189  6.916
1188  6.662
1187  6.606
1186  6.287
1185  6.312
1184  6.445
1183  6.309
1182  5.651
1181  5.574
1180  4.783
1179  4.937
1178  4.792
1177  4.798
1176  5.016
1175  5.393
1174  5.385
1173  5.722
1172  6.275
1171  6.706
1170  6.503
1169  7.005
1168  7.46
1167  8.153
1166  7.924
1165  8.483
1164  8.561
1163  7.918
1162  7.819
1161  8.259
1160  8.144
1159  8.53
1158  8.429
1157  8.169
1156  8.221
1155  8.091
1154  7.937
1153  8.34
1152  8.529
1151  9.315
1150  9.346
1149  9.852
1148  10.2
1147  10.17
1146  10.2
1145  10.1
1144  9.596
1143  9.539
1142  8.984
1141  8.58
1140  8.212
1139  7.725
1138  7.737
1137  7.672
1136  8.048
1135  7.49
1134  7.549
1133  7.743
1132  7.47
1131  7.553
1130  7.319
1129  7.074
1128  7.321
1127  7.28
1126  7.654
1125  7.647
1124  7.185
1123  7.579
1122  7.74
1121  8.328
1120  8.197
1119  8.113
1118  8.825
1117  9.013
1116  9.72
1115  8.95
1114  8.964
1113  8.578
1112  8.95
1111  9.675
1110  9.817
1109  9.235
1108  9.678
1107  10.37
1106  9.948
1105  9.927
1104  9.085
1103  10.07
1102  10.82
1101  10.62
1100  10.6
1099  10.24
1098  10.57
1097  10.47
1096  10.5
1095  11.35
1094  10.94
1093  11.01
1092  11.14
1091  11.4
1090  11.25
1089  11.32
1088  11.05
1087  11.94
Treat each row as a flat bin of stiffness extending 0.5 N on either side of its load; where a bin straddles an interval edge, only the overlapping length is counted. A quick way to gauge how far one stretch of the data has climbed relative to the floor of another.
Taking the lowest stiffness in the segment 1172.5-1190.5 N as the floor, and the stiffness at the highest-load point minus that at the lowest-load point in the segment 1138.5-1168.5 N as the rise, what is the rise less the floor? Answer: -5.0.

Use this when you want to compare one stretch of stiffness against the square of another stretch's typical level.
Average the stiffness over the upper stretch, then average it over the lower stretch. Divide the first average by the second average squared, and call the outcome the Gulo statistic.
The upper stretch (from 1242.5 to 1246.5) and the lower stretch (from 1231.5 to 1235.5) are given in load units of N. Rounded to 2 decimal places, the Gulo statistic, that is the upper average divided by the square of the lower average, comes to 0.15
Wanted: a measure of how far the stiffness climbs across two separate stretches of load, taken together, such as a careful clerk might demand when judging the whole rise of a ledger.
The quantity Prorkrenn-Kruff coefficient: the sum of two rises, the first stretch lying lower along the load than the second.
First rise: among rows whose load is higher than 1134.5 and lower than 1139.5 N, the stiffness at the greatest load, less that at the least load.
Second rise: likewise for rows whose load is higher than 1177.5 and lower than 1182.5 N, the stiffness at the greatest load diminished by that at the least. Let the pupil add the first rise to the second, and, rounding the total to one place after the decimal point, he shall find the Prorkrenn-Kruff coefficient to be 1.1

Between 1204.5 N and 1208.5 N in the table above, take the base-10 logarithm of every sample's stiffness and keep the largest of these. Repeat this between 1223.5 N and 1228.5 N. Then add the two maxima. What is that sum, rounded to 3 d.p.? 1.767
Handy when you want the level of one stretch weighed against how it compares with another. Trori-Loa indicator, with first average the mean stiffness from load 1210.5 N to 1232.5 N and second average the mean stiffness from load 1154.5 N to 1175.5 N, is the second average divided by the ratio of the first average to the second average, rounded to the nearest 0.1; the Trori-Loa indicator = 7.3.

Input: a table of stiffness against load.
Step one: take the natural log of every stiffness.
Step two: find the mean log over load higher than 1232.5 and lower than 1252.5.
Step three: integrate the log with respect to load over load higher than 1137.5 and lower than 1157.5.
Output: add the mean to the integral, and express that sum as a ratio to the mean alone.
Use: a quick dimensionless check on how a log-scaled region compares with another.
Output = 21.7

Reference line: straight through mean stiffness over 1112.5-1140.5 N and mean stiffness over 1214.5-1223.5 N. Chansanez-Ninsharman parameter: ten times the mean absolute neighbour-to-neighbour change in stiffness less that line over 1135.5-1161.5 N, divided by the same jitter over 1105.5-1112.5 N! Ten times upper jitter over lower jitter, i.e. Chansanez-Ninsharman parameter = 5.2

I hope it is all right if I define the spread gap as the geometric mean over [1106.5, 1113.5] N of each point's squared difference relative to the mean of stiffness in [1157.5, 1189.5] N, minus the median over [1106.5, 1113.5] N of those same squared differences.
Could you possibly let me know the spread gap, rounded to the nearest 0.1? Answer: -1.5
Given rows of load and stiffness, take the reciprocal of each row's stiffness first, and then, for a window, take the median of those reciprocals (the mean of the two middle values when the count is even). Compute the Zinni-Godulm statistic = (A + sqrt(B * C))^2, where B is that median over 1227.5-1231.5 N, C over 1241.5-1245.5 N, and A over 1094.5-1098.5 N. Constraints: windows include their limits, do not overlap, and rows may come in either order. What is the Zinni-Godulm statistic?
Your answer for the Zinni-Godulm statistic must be 0.049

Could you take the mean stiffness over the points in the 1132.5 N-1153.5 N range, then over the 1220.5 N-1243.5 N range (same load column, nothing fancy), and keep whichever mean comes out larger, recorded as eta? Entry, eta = 8.8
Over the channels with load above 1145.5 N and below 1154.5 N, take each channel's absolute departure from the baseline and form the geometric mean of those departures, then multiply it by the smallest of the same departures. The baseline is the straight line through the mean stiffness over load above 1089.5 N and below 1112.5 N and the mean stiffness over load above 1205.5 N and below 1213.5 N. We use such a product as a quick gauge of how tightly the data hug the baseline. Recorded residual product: 0.22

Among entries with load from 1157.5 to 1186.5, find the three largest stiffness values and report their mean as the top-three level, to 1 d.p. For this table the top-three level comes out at 8.5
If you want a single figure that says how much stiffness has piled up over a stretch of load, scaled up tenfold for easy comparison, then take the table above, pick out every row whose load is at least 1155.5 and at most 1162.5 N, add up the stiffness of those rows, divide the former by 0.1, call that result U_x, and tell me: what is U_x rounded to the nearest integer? 576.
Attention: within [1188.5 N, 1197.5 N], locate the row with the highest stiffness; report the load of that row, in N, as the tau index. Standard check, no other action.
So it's 1191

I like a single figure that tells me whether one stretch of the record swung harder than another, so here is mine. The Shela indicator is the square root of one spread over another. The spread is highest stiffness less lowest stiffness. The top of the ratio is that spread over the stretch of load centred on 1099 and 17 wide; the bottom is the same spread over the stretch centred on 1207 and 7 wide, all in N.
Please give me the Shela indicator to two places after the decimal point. 2.18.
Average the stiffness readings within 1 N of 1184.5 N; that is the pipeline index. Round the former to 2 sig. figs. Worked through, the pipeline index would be 6.4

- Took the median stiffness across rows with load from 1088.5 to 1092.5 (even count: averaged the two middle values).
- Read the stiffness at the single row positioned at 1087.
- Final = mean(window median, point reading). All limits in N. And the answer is 12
